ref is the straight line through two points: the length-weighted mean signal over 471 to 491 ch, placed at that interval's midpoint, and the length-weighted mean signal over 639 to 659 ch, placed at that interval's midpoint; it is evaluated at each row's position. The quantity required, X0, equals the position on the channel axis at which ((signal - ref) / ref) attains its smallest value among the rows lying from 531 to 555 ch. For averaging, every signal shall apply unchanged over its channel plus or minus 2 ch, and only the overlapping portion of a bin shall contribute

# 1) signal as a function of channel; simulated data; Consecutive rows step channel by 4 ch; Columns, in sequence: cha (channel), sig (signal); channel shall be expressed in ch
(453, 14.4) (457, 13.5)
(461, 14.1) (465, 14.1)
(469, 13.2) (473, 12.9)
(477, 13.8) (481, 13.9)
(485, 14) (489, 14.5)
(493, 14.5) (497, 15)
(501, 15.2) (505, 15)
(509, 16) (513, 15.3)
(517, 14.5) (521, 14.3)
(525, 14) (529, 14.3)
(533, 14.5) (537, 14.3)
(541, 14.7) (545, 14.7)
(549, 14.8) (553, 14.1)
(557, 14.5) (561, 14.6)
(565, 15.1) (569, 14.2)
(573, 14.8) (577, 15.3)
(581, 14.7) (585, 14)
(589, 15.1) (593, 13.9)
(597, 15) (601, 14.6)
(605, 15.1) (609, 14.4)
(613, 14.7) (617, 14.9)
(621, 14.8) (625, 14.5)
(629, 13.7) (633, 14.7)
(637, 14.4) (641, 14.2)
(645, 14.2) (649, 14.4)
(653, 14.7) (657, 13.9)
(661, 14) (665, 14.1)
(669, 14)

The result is 553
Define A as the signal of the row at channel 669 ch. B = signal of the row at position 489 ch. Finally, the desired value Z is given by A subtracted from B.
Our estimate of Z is 0.5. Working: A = 14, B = 14.5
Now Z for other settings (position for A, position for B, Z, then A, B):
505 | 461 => -0.9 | 15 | 14.1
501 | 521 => -0.9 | 15.2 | 14.3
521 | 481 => -0.4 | 14.3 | 13.9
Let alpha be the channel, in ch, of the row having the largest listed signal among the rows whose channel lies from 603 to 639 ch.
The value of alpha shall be 605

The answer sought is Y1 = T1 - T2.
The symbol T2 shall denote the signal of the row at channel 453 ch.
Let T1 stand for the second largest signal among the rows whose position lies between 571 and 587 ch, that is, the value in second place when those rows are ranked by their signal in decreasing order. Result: 0.40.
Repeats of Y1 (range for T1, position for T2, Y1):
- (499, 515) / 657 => 1.40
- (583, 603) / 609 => 0.60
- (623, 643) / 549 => -0.30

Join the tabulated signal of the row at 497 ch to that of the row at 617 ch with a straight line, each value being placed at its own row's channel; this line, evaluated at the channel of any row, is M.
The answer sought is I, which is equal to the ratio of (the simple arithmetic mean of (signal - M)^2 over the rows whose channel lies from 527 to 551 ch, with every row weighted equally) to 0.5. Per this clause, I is 0.4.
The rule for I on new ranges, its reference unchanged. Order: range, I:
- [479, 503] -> 0.9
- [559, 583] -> 0.3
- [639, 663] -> 1.0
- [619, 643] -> 0.8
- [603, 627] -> 0.2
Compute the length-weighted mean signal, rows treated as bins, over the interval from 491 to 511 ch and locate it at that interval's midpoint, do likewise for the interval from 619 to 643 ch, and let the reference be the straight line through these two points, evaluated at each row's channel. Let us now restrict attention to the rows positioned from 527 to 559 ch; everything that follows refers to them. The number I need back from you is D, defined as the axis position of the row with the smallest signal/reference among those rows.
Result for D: 553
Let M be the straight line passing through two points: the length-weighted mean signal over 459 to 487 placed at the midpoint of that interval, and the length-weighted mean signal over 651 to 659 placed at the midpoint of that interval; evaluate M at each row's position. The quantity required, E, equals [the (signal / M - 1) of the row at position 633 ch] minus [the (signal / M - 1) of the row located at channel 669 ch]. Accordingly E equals 0.057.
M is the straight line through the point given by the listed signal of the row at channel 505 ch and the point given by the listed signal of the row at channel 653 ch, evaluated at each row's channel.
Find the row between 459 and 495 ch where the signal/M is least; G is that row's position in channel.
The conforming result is 473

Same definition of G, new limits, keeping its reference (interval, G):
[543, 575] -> 553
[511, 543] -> 525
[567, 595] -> 593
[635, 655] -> 641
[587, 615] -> 593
